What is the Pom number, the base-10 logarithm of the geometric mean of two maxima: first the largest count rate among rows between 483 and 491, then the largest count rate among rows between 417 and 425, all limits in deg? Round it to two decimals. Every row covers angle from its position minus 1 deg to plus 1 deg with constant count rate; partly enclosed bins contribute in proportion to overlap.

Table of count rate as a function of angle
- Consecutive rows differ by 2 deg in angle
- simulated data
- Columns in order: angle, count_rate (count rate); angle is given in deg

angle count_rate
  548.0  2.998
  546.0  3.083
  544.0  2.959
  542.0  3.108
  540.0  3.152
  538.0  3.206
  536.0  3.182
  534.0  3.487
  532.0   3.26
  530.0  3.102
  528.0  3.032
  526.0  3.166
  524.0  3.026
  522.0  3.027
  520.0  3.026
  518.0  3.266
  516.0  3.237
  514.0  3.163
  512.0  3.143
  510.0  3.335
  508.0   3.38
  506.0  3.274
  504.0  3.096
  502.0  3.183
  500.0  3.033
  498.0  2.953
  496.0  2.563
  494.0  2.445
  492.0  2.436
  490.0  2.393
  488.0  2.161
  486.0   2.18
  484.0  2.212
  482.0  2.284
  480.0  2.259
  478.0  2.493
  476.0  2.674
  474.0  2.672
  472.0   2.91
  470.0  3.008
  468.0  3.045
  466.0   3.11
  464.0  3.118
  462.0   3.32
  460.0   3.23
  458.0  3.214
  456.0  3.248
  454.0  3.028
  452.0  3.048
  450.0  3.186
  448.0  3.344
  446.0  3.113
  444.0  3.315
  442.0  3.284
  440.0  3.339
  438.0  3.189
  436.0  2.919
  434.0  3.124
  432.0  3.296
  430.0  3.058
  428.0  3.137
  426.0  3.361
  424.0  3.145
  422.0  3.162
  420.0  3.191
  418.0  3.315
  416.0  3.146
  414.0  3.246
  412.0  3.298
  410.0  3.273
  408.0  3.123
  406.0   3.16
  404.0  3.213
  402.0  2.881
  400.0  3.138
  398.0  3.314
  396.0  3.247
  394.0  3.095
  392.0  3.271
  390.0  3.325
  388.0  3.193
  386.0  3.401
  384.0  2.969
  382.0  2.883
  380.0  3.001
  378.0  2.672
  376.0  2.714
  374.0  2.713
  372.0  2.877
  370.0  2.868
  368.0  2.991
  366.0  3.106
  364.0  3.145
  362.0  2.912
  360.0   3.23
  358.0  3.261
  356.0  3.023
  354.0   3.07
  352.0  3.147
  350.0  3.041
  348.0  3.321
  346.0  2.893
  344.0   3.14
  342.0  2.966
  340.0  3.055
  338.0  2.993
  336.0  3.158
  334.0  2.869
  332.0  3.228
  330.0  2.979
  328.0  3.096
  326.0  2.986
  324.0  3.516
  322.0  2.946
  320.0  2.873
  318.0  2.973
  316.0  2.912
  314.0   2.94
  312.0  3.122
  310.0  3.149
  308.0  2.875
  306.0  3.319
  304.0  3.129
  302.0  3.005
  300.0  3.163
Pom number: 0.45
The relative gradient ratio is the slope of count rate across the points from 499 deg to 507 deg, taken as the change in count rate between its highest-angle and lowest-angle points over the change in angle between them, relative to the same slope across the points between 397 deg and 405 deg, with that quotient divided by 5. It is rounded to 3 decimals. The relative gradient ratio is -0.477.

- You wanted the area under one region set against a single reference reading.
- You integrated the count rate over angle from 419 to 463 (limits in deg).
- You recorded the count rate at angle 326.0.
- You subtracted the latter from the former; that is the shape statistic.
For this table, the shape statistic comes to 138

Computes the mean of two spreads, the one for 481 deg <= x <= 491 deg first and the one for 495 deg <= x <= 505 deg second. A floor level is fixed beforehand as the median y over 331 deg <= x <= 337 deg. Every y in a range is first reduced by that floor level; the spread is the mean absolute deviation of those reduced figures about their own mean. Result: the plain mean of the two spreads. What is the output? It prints 0.12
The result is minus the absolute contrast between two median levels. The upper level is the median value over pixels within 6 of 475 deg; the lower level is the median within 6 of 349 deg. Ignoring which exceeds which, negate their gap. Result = -0.43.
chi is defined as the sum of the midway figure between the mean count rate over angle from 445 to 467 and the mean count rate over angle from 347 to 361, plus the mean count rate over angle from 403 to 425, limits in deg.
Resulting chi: 6.4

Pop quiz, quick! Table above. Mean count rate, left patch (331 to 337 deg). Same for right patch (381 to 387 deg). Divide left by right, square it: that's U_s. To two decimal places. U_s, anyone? 1.00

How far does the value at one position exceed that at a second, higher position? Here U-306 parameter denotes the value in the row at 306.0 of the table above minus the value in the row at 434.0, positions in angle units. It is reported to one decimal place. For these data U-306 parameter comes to 0.2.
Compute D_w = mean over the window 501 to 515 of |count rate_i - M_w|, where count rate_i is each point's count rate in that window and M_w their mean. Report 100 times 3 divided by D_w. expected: 3339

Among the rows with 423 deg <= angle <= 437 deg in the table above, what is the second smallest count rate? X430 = 3.058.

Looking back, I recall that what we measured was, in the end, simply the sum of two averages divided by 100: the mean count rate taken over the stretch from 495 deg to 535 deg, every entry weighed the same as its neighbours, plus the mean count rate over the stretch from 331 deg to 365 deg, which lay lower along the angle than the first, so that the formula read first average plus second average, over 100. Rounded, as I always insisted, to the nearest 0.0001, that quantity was 0.0622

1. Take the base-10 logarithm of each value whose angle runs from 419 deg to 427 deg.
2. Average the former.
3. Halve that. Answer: 0.253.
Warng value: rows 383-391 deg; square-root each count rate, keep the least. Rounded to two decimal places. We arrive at 1.72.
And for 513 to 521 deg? 1.74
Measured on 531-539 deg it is 1.78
